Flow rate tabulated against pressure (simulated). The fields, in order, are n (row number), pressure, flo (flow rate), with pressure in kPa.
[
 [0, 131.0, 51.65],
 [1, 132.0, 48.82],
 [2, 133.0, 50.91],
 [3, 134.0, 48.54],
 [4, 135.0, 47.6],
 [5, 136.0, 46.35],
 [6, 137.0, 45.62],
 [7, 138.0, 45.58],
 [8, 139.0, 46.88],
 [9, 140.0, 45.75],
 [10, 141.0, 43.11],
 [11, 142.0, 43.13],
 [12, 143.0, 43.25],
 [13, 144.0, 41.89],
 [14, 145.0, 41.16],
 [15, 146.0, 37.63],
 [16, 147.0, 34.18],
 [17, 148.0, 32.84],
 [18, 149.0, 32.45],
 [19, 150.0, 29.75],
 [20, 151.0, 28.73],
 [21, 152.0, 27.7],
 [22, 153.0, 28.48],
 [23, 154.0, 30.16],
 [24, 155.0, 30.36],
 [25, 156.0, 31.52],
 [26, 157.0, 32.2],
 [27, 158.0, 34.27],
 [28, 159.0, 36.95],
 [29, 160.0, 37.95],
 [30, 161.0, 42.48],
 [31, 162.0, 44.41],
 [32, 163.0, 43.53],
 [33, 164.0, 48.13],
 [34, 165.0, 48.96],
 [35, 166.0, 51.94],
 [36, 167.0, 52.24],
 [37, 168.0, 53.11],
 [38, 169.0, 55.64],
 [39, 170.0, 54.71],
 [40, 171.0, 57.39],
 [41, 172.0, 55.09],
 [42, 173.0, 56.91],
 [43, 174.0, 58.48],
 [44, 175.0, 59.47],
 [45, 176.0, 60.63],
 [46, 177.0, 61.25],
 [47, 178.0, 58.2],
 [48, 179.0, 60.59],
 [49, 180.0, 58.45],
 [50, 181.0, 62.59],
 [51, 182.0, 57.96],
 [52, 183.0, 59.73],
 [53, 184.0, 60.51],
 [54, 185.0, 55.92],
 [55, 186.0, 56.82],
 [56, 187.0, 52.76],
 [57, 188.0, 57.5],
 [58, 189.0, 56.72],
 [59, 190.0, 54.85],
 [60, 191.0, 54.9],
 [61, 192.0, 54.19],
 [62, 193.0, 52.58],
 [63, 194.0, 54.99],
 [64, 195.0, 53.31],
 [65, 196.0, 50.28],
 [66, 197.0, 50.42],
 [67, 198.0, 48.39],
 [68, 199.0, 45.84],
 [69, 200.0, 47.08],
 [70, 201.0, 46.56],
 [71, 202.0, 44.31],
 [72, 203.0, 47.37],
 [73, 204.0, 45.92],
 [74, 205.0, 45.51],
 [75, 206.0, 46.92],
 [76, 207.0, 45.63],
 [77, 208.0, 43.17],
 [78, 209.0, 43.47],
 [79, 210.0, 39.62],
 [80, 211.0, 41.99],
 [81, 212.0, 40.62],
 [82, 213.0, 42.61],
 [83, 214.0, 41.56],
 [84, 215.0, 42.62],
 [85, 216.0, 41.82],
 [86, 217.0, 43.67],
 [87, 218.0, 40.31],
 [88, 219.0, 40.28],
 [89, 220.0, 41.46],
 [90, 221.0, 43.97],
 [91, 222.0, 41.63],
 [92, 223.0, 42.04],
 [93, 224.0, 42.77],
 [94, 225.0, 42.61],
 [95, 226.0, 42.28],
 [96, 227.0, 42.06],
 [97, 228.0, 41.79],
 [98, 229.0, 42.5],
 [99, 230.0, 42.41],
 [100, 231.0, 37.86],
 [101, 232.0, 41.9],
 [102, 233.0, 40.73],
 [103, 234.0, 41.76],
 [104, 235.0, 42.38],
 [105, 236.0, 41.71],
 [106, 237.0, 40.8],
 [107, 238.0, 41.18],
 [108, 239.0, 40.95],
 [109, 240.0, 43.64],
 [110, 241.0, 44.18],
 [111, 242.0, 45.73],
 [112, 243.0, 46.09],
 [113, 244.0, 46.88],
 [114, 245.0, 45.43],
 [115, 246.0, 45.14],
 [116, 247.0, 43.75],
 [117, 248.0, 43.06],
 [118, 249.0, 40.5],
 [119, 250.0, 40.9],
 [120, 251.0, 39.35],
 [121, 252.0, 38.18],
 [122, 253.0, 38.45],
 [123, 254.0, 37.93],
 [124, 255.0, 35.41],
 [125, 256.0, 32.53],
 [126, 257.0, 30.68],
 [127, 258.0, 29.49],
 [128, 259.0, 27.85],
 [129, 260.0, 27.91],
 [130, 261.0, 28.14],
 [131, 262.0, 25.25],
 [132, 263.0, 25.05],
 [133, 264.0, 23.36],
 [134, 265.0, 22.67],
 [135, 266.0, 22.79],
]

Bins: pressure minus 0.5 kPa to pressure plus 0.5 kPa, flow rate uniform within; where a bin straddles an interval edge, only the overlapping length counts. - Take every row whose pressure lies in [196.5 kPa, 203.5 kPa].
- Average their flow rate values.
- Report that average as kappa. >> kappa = 47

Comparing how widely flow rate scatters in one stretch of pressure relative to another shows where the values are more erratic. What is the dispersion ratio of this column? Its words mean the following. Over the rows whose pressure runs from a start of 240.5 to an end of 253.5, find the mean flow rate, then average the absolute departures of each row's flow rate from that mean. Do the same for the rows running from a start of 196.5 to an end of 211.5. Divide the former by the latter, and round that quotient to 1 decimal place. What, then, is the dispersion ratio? 1.3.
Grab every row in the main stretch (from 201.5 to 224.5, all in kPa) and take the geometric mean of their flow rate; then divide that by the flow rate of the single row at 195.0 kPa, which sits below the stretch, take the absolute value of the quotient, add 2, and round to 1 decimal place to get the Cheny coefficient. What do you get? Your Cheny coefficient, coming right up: 2.8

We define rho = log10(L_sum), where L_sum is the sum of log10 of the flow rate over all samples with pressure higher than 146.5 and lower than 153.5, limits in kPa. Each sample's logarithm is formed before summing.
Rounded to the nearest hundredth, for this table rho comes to 1.02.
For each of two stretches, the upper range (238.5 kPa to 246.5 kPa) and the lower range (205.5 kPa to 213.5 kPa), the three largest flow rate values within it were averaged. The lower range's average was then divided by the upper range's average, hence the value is 0.98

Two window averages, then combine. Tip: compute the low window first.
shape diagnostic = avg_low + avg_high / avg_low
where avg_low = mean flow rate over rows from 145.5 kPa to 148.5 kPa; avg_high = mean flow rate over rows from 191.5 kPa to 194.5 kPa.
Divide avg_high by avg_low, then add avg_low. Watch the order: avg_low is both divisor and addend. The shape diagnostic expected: 36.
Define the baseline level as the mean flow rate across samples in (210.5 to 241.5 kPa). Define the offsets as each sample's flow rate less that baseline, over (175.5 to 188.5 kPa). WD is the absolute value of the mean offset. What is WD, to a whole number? 17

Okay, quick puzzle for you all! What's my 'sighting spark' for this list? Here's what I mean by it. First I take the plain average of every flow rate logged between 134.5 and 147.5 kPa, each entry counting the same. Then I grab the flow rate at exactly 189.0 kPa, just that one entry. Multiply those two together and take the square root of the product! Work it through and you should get 50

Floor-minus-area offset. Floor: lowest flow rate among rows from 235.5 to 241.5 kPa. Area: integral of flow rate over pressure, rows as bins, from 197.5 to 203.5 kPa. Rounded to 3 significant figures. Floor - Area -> -239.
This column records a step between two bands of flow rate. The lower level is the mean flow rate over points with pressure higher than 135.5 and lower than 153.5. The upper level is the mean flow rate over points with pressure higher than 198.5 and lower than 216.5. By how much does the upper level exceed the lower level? 5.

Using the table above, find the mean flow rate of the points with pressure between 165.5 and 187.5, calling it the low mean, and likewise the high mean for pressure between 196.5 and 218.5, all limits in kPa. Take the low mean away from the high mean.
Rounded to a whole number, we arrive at -13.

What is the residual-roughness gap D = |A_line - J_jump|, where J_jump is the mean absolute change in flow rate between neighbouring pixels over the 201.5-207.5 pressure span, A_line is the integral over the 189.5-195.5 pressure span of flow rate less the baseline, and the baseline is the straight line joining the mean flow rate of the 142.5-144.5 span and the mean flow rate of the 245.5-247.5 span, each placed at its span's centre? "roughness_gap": 63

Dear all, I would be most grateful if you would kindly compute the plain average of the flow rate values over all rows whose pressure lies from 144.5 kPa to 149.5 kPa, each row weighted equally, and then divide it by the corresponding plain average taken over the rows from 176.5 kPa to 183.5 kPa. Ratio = 0.6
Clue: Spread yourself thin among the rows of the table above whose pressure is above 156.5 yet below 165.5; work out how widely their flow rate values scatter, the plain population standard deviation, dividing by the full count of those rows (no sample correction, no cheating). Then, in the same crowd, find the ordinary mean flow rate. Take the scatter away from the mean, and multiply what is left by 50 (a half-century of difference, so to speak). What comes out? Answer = 1769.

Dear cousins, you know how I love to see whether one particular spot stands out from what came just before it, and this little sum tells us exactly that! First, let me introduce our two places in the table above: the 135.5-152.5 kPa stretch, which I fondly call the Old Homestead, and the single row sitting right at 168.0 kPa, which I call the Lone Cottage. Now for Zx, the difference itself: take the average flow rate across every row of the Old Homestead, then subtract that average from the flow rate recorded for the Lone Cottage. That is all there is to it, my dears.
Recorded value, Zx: 14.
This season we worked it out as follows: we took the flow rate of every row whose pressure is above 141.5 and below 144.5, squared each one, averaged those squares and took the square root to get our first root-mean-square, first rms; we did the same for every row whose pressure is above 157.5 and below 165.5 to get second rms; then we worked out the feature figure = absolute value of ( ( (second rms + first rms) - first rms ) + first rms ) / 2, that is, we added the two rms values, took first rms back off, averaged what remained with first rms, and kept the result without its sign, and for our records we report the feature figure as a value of 42.6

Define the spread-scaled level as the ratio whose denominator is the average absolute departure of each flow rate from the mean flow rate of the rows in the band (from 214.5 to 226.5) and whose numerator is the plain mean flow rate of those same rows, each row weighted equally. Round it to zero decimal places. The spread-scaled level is 49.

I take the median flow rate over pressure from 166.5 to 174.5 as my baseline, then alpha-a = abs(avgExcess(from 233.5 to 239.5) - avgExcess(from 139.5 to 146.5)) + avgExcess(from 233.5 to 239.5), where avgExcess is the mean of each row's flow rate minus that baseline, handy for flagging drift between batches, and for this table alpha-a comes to -13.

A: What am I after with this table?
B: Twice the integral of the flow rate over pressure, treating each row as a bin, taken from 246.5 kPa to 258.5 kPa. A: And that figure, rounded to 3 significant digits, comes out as 900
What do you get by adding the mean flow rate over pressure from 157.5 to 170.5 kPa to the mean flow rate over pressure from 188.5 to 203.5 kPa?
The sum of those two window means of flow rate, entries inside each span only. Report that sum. 97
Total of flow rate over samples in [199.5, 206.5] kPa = 324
